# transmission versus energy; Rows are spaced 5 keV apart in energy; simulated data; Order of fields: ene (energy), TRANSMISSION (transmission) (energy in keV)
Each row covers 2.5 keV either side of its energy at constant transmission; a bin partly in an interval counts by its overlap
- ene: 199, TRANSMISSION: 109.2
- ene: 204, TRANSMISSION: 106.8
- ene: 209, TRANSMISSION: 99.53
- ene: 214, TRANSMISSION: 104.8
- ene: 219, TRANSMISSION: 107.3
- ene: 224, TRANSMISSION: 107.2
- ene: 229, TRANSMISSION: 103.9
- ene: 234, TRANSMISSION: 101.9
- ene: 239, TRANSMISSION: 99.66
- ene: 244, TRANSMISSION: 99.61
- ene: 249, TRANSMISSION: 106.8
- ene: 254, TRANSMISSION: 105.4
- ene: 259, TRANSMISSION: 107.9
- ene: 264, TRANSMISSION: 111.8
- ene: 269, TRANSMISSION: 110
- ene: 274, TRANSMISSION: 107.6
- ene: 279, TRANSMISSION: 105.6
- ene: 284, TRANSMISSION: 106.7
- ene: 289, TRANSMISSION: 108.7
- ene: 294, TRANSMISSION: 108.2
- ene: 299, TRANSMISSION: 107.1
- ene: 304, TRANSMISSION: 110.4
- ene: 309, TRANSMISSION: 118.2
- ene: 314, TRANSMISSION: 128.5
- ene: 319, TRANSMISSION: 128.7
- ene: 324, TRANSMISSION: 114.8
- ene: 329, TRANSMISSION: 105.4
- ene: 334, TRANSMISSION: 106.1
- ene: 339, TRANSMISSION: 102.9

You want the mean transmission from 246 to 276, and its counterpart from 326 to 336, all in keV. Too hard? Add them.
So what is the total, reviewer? 214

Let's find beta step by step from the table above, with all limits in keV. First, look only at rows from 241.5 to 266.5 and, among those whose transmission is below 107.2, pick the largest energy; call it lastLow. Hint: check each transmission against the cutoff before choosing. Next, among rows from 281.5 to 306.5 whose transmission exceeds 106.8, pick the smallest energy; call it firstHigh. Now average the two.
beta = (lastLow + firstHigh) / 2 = 271.5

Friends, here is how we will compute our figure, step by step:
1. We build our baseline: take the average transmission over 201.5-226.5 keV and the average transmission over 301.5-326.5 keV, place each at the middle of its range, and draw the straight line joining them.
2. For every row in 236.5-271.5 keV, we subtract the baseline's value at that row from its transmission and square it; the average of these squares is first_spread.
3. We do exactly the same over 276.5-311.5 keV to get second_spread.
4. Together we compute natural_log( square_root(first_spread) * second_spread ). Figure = 6.05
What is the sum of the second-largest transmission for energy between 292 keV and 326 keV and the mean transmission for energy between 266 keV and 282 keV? 236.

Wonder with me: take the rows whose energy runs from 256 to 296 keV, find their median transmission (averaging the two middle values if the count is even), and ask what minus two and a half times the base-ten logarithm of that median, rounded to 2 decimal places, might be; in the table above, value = -5.08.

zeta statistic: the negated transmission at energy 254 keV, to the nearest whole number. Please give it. -105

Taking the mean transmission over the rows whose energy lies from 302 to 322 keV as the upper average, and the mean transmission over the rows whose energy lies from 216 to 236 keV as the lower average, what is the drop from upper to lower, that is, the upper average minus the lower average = 16.4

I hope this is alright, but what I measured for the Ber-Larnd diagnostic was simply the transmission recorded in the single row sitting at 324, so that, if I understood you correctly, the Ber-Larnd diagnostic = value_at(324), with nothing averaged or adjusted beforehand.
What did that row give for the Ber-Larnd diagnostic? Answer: 114.8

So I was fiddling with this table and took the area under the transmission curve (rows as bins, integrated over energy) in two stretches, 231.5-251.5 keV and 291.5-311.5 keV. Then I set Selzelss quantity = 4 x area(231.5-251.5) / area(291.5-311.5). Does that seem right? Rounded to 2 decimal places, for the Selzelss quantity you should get 3.68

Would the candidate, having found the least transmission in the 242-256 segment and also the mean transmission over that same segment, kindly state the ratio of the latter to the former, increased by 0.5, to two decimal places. 1.54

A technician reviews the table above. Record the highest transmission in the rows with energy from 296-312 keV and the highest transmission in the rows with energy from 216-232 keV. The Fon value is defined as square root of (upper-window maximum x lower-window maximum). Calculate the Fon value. 113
